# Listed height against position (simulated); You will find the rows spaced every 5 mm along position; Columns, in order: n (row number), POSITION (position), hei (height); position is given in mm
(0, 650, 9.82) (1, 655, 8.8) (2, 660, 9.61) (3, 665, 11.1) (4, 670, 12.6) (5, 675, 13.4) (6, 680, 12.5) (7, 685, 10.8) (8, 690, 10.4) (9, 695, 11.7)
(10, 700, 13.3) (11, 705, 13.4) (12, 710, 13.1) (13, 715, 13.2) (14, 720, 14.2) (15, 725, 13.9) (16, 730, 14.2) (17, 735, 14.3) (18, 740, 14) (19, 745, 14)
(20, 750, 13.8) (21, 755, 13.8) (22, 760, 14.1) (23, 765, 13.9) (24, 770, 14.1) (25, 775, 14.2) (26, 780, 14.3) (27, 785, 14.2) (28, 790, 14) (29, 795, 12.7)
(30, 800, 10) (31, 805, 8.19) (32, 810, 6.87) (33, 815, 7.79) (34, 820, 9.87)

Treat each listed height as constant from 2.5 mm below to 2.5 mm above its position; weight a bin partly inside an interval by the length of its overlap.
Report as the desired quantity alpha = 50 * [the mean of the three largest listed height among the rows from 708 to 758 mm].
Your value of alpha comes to 712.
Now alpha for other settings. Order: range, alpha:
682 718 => 665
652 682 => 642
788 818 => 612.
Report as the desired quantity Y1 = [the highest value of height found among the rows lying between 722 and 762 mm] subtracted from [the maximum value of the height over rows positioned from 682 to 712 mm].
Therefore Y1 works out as -1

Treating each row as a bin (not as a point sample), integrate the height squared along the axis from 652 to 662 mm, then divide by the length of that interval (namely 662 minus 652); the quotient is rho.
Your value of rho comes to 85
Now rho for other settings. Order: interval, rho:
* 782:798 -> 184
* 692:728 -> 176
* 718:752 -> 198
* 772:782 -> 203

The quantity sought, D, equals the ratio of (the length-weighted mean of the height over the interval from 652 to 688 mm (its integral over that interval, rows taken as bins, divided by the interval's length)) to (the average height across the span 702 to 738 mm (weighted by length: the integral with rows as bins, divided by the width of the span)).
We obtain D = 0.82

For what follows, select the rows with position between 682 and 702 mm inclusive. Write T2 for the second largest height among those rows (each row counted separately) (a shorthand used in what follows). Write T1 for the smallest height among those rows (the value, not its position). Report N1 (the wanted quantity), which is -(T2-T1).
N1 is -1.3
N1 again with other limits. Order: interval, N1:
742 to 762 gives -0.2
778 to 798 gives -1.5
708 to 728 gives -0.8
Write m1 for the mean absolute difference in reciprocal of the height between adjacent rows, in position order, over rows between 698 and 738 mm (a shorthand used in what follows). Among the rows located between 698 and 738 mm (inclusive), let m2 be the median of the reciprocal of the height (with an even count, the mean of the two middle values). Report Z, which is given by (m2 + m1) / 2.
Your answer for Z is 0.0375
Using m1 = 0.0017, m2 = 0.073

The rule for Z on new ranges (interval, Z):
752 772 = 0.0363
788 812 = 0.0593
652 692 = 0.0500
